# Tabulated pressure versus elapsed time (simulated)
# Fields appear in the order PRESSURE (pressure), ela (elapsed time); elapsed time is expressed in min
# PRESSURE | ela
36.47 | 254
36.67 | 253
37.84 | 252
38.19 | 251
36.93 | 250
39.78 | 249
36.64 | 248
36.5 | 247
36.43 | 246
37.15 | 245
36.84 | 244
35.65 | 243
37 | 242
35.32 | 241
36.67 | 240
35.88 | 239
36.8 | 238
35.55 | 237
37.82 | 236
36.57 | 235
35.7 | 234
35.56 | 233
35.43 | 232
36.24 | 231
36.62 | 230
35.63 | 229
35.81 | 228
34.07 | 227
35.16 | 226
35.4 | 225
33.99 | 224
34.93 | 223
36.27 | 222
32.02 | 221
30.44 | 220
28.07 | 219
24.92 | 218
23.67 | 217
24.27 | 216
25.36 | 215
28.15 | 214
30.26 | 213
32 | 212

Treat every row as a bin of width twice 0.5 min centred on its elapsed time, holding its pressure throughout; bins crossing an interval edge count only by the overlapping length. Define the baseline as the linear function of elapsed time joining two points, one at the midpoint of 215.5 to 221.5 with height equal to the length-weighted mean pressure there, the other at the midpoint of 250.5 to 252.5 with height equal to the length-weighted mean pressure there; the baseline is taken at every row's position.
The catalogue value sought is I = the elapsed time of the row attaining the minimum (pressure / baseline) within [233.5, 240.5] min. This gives 239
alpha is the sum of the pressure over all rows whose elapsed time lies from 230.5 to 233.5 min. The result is 107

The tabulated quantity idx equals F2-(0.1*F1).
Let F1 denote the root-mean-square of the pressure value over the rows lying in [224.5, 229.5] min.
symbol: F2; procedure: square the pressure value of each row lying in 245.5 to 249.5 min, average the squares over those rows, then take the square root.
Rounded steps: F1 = 35.2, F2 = 37.4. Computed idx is 33.8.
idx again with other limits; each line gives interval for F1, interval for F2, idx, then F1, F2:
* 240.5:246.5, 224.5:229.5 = 31.6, 36.4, 35.2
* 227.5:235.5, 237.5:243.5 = 32.6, 35.9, 36.2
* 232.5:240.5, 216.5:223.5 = 26.7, 36.3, 30.4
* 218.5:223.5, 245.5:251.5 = 34.2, 32.5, 37.4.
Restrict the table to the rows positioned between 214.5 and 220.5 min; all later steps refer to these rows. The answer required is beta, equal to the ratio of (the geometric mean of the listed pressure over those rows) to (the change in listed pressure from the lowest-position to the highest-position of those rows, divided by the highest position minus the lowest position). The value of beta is 26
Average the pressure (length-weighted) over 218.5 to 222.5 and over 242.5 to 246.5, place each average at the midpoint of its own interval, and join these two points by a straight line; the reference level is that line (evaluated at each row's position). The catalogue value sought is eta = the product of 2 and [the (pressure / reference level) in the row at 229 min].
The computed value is 2.13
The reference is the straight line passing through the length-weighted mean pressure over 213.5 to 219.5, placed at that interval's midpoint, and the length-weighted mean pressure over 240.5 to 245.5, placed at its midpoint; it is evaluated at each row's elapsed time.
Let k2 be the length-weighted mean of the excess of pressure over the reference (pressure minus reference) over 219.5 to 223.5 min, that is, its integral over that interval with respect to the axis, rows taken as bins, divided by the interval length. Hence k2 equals 5.7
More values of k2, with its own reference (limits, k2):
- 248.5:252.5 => -1.2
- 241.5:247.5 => -0.4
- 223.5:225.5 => 5.7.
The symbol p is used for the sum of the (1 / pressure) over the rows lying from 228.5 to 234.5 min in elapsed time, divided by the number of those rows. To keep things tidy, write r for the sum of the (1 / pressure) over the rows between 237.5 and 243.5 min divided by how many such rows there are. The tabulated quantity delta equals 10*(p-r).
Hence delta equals 0.003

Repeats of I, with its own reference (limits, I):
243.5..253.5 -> 253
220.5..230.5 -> 227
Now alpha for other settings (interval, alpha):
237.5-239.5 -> 73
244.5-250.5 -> 223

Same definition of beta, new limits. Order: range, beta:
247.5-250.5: 260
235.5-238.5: -72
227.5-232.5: -378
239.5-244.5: 854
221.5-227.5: -79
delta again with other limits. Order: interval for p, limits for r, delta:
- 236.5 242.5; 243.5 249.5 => 0.007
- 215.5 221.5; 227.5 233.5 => 0.093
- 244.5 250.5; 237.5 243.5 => -0.007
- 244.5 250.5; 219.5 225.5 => -0.028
